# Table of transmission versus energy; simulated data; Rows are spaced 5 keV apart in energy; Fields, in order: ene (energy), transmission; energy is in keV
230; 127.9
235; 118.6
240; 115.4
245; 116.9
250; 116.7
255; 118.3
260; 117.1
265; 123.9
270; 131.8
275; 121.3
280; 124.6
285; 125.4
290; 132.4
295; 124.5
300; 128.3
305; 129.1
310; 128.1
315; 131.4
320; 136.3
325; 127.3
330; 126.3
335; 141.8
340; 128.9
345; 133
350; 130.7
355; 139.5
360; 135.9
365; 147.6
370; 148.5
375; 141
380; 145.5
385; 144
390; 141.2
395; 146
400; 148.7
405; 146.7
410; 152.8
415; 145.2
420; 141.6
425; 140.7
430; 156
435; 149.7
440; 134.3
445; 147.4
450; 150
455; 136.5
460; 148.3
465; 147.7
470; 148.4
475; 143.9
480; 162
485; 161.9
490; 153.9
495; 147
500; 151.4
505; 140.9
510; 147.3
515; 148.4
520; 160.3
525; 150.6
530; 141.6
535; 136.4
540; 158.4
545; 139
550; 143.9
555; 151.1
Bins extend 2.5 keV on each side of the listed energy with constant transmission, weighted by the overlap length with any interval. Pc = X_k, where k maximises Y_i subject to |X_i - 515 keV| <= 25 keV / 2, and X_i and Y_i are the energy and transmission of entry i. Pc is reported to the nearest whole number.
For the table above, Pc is 520 keV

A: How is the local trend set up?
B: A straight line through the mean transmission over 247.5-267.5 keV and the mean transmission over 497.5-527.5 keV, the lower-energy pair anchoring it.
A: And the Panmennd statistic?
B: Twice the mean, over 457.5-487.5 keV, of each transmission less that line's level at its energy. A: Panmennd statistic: 14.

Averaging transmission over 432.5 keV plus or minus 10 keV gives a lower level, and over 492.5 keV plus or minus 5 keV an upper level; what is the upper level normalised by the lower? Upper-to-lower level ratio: 1.04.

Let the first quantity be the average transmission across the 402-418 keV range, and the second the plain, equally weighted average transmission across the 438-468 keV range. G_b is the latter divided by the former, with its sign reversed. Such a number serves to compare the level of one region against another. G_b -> -0.97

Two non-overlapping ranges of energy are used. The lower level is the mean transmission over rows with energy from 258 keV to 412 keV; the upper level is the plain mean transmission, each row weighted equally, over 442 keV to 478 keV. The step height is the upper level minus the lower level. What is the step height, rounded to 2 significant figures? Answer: 11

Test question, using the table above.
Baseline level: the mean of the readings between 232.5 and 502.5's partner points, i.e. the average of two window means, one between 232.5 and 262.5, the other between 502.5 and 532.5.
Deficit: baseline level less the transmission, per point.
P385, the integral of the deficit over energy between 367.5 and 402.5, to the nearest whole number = -431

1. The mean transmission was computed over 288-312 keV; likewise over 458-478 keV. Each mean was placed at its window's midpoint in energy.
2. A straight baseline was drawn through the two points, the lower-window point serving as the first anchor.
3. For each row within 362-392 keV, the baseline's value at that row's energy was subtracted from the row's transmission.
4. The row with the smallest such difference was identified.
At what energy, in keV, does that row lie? 390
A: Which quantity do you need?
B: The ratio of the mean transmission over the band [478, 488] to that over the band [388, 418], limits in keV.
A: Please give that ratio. 1.10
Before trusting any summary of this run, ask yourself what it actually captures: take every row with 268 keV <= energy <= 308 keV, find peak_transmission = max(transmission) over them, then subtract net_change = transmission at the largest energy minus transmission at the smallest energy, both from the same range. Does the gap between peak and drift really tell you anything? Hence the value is 135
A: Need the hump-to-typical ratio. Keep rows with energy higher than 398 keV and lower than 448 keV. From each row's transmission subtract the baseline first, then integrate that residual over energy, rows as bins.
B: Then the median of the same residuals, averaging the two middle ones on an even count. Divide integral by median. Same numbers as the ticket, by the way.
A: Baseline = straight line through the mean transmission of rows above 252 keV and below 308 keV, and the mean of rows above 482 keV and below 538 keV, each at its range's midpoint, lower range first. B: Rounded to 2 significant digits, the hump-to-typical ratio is 44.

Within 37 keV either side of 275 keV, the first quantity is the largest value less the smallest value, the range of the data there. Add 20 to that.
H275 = 37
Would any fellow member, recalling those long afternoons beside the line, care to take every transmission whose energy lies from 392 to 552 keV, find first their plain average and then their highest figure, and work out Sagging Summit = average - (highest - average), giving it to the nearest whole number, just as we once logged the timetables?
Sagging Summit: 133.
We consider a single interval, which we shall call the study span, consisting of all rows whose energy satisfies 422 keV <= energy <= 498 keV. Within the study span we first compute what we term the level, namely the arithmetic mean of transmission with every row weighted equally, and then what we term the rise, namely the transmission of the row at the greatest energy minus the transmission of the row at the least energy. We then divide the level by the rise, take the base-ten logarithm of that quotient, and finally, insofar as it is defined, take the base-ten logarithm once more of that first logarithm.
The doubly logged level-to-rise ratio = 0.14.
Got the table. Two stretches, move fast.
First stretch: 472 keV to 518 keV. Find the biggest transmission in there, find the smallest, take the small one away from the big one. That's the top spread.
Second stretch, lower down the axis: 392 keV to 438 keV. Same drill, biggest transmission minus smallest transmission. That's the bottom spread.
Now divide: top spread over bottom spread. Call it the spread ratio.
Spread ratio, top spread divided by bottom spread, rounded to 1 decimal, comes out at 1.4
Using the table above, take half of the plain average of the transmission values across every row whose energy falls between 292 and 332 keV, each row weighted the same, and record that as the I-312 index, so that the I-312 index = 64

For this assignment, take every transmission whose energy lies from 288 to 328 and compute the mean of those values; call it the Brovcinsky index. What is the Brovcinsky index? 130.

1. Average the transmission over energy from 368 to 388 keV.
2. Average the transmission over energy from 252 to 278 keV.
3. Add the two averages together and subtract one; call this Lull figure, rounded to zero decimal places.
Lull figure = 266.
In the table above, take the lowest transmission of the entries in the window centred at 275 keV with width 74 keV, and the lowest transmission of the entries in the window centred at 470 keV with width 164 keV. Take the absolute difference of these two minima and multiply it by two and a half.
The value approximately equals 47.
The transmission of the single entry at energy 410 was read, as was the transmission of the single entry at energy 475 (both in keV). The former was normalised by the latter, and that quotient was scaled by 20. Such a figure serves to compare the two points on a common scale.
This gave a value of 21.2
